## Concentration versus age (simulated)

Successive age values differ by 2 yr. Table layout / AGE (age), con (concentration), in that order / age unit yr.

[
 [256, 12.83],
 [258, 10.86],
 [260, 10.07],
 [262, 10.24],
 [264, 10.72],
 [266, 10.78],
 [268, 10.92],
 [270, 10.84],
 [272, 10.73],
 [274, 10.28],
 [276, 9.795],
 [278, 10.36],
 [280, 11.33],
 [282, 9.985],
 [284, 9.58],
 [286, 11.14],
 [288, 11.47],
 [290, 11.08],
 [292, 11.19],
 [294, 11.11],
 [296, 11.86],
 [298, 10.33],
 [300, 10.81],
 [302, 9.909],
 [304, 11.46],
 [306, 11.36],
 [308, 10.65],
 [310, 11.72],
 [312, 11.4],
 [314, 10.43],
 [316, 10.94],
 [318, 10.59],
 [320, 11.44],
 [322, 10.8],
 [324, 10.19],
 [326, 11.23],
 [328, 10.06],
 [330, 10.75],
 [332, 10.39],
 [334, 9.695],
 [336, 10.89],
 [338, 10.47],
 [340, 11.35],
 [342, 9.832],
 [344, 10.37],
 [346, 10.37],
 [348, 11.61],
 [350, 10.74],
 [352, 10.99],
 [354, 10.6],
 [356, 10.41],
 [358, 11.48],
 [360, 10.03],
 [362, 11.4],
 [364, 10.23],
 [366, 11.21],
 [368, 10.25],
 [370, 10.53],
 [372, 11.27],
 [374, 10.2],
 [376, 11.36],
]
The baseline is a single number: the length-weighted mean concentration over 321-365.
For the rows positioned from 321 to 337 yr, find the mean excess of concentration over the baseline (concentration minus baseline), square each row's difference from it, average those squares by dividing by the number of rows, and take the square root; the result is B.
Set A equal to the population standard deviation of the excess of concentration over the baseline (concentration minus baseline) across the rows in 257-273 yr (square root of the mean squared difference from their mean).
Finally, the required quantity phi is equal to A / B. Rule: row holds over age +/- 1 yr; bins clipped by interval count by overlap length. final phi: 0.6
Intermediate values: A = 0.29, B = 0.47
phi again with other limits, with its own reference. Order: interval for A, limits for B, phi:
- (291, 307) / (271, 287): 1.0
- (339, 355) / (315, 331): 1.2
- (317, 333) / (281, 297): 0.6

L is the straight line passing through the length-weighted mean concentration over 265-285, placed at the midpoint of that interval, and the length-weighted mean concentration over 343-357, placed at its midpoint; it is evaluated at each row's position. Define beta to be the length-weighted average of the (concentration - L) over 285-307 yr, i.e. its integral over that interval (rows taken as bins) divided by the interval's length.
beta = 0.53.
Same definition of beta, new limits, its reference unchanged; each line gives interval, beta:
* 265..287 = 0.06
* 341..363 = -0.02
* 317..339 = -0.06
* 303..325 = 0.40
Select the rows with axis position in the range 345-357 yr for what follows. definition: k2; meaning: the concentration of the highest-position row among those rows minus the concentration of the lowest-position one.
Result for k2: 0.04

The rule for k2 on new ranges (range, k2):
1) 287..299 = -1.14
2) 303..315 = -1.03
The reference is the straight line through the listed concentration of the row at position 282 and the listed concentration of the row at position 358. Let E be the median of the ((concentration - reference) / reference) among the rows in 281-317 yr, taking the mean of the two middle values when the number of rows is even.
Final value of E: 0.082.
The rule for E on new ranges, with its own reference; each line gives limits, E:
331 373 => -0.056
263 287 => 0.102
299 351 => -0.012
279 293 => 0.099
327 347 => -0.065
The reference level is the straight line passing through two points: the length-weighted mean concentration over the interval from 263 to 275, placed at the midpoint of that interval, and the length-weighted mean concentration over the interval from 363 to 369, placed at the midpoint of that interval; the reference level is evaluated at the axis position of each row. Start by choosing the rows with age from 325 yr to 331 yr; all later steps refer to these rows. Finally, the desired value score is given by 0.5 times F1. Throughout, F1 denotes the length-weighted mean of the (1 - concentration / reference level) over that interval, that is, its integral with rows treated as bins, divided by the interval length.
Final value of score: -0.003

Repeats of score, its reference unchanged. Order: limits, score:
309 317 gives -0.022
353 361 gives -0.002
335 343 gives -0.001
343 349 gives -0.009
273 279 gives 0.026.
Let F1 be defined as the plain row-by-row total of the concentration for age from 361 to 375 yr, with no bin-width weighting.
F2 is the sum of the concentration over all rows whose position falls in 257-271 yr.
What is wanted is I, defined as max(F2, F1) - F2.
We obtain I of 0.7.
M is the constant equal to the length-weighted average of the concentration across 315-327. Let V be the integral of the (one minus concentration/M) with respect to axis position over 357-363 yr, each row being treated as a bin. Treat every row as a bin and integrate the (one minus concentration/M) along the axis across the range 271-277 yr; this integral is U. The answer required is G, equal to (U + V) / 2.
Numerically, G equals 0.14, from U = 0.33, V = -0.1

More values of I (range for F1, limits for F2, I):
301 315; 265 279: 3.2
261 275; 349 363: 0.0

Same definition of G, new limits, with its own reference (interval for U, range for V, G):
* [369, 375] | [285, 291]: -0.05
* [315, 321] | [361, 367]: -0.06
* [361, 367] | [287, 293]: -0.13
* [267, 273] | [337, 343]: 0.10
